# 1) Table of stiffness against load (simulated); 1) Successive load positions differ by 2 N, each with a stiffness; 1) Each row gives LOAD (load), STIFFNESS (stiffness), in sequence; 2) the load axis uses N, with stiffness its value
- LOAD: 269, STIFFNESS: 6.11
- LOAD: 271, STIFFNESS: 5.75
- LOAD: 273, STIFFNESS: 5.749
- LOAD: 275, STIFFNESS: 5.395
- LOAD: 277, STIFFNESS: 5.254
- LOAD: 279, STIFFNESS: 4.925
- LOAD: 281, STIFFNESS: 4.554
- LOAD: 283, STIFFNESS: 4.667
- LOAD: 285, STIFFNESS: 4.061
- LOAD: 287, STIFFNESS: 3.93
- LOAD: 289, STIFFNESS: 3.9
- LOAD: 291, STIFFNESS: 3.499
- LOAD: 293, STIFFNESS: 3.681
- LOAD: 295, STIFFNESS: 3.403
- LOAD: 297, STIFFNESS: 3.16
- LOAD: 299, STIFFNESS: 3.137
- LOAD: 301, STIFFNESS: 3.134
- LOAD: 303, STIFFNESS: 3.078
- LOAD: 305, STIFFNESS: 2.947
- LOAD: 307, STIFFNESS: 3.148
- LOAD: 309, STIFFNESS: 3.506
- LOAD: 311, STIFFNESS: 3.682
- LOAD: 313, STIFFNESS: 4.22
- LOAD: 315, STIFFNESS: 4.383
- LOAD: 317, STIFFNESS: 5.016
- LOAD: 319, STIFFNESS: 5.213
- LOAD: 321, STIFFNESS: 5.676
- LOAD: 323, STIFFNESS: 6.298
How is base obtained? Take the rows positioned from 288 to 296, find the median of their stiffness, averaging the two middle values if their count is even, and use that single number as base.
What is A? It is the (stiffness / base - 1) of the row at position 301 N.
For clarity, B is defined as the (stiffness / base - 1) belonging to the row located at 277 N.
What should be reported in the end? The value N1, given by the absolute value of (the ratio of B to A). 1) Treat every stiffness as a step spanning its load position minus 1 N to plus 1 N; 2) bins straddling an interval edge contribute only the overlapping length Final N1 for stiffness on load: 3.6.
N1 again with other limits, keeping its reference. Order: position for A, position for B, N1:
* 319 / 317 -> 0.9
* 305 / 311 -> 0.1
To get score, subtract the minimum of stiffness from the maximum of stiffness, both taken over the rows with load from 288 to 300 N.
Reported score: 0.8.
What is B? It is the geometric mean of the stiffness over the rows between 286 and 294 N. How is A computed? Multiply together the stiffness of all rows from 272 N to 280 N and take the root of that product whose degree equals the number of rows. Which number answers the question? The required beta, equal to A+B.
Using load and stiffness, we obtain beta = 9.07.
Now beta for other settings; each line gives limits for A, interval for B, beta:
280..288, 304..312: 7.60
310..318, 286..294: 8.05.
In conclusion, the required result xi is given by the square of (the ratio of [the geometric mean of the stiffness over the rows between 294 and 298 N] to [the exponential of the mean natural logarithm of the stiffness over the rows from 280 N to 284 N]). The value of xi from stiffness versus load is 0.5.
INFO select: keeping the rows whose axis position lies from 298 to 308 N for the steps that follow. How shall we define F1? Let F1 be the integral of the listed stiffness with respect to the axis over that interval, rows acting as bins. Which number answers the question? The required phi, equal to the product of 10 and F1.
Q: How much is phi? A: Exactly 309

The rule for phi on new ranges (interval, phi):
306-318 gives 479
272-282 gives 518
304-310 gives 192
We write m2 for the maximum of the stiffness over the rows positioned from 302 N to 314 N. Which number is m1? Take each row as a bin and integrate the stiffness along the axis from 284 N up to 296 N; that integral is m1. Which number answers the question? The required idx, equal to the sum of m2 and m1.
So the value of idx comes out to 49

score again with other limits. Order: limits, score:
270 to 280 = 0.8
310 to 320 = 1.5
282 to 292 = 1.2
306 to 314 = 1.1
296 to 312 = 0.7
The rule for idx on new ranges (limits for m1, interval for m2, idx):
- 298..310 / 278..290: 43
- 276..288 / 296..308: 58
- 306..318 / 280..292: 53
